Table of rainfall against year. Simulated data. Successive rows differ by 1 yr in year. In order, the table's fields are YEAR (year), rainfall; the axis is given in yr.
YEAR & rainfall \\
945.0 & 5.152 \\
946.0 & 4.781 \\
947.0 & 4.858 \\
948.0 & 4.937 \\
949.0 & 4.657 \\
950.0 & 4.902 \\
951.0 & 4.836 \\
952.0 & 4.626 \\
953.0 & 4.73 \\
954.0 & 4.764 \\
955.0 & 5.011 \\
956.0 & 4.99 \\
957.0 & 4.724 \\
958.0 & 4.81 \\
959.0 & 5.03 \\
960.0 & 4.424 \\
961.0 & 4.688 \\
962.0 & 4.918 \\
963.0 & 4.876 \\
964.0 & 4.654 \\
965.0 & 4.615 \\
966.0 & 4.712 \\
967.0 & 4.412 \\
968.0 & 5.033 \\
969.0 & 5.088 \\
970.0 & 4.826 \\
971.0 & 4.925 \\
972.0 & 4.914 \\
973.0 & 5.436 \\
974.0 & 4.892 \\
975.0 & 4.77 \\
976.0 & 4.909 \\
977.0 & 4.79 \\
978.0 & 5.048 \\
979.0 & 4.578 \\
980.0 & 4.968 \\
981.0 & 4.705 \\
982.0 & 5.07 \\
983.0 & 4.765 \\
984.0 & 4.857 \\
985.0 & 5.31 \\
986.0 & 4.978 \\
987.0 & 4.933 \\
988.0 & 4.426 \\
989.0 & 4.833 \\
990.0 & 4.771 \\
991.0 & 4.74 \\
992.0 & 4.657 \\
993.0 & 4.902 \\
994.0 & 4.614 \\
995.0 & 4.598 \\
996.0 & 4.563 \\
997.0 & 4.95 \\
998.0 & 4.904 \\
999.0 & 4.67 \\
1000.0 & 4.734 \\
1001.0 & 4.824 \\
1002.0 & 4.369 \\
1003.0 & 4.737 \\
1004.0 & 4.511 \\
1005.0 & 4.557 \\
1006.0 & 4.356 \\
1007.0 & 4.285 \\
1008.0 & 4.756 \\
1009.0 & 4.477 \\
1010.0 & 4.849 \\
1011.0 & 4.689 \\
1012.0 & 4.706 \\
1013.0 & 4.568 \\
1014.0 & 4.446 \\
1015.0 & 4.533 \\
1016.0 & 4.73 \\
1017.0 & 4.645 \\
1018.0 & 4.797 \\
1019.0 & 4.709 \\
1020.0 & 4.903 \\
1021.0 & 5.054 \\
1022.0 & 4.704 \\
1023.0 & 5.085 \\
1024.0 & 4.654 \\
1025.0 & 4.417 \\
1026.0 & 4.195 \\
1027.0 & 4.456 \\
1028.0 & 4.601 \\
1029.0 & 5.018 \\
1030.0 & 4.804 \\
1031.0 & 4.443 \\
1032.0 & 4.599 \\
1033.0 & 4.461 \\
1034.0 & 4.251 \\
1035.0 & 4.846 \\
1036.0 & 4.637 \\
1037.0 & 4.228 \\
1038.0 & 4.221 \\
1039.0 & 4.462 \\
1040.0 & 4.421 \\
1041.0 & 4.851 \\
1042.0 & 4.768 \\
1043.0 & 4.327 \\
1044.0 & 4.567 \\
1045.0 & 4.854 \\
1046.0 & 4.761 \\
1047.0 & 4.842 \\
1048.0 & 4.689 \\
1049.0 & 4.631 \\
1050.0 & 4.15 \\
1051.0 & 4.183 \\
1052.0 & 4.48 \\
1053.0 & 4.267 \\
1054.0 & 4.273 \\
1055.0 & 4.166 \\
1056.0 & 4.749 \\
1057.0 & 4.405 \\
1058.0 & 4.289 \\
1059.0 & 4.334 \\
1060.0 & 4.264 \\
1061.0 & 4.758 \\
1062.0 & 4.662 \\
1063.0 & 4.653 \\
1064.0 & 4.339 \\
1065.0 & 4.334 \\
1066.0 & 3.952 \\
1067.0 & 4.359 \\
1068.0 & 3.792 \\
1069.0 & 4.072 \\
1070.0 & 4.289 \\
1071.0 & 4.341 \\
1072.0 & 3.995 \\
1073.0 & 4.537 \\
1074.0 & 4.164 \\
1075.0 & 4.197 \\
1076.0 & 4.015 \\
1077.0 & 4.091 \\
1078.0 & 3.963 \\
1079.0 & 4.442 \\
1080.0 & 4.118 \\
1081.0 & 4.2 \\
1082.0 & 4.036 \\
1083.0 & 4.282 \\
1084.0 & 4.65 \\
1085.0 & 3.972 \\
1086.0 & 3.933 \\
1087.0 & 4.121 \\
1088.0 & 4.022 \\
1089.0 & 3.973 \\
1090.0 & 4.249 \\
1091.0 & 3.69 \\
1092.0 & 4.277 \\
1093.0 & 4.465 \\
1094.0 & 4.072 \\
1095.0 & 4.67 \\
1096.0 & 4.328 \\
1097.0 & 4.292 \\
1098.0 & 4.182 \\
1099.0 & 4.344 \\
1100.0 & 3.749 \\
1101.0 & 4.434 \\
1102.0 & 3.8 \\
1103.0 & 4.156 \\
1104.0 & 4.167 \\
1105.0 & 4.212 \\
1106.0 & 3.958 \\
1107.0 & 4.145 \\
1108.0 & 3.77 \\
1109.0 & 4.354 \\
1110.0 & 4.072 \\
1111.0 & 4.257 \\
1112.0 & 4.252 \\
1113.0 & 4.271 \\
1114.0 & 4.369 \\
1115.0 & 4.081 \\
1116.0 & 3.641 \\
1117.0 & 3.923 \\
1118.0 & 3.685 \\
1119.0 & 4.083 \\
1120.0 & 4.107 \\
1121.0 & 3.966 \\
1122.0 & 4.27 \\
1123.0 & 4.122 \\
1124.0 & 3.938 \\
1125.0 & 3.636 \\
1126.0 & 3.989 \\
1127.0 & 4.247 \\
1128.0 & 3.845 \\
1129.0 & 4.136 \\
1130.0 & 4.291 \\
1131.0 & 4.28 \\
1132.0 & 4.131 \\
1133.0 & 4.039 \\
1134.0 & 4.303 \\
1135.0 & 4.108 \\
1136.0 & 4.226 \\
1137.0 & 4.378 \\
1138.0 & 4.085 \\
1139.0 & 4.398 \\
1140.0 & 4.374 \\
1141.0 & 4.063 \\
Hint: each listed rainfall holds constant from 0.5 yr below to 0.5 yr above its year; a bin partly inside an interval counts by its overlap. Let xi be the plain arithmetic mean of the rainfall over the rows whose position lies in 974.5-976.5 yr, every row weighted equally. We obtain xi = 4.84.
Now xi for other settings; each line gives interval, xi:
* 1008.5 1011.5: 4.67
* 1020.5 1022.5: 4.88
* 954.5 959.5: 4.91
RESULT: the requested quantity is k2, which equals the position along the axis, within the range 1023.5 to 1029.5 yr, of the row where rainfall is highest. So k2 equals 1029.0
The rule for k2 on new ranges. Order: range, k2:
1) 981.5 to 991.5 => 985.0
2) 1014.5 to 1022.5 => 1021.0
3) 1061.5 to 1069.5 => 1062.0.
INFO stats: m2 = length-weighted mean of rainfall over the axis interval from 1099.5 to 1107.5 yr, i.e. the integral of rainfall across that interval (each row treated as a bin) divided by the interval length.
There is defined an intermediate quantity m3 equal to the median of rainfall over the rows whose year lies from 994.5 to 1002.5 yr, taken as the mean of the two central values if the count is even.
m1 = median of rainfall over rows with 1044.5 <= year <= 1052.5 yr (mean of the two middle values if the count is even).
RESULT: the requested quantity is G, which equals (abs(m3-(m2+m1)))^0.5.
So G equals 2.01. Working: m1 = 4.66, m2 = 4.08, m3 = 4.70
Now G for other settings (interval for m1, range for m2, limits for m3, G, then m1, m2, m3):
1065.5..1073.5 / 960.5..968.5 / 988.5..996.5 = 2.05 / 4.18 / 4.74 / 4.70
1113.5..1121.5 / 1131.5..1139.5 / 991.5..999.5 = 1.89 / 4.02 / 4.21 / 4.66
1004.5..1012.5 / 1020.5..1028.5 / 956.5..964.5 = 2.12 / 4.62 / 4.65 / 4.77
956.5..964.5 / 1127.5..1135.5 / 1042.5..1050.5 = 2.06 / 4.77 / 4.14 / 4.66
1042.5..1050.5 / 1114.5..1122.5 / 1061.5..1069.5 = 2.07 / 4.66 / 3.97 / 4.34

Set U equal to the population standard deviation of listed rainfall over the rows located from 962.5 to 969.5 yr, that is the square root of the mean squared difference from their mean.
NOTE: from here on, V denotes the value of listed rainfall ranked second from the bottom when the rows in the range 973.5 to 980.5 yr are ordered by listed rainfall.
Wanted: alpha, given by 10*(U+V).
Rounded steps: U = 0.22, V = 4.77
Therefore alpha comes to 50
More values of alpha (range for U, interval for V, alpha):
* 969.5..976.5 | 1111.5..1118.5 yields 39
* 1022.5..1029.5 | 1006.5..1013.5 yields 48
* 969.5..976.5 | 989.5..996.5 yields 48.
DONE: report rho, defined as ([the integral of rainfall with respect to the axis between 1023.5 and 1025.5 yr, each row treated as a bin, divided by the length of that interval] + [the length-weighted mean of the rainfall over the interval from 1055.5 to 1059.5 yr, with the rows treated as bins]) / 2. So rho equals 4.5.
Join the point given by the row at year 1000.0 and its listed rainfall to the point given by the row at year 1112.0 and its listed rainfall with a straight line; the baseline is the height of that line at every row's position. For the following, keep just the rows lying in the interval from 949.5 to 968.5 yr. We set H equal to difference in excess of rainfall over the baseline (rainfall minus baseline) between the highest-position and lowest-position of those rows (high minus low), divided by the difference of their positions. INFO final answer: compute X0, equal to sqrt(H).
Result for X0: 0.11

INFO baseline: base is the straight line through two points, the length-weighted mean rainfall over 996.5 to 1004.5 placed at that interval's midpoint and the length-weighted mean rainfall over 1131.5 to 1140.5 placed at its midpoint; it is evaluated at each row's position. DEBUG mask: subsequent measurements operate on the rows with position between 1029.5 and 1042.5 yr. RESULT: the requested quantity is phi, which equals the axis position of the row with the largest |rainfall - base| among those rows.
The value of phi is 1038.0 yr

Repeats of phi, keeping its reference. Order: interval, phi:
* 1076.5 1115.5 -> 1091.0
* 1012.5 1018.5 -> 1014.0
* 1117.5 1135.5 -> 1125.0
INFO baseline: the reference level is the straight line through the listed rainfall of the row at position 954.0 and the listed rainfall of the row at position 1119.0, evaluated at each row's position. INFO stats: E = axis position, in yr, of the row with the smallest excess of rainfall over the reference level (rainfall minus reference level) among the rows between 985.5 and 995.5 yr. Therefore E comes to 988.0 yr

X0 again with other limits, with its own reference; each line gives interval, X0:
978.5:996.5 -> 0.06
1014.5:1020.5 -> 0.28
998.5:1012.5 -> 0.08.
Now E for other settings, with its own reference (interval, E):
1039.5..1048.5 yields 1043.0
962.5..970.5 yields 967.0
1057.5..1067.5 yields 1066.0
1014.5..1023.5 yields 1015.0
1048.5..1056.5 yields 1050.0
